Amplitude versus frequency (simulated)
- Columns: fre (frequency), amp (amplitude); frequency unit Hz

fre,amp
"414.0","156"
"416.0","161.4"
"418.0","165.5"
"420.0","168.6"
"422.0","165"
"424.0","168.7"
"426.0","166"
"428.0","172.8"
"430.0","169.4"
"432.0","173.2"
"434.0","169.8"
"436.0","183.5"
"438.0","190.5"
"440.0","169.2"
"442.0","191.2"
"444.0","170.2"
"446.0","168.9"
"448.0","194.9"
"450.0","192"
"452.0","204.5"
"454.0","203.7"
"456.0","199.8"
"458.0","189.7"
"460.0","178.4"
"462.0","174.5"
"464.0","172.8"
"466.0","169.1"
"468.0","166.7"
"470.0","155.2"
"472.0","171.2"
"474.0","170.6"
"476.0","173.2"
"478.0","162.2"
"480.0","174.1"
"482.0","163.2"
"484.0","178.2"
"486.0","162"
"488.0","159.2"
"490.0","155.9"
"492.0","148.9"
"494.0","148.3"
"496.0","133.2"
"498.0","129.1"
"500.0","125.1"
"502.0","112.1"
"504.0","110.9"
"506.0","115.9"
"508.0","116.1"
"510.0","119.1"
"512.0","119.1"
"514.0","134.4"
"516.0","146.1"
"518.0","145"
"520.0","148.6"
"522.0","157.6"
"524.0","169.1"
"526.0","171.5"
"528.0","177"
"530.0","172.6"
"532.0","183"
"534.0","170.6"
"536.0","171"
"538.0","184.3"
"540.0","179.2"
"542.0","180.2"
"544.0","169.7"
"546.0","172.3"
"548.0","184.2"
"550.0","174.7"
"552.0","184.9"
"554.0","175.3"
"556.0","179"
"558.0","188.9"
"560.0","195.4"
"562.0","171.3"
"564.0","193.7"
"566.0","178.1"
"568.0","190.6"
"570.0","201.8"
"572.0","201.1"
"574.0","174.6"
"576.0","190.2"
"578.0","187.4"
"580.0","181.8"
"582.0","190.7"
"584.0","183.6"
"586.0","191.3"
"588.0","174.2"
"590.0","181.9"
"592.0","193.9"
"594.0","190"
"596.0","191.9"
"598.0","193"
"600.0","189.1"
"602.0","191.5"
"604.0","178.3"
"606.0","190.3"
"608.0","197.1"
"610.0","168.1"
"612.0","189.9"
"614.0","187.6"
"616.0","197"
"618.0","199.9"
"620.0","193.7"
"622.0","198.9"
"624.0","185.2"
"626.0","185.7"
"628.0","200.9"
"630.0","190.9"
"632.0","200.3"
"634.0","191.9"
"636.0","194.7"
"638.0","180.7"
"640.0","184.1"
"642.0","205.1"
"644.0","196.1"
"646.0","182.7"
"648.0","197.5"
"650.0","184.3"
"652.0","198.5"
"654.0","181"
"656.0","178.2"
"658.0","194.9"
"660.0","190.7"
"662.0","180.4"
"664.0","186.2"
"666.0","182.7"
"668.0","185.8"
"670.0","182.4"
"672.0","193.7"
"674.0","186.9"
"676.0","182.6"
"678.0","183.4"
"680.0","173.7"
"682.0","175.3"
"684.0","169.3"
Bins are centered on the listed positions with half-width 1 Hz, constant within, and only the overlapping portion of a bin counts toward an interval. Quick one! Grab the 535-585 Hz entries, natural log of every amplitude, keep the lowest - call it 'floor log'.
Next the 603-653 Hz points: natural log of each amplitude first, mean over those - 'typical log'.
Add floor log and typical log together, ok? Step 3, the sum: 10.4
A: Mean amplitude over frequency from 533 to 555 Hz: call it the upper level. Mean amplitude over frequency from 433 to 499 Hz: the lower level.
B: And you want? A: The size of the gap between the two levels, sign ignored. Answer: 5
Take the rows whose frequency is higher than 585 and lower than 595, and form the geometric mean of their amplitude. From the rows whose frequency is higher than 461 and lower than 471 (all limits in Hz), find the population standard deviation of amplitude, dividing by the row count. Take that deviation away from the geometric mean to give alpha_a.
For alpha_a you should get 179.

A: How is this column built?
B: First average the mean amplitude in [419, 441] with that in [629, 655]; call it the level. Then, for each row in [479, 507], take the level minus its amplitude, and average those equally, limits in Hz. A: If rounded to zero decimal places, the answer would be 38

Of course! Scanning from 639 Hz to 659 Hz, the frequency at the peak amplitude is 642.0 Hz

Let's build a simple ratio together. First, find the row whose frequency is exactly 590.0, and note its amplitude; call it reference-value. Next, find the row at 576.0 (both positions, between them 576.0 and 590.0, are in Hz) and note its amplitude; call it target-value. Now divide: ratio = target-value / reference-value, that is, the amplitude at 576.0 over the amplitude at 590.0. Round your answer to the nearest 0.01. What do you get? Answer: 1.05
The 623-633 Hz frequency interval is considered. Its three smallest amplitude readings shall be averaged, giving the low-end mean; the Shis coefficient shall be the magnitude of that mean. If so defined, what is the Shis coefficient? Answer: 187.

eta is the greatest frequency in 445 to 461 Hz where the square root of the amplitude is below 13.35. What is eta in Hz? 446.0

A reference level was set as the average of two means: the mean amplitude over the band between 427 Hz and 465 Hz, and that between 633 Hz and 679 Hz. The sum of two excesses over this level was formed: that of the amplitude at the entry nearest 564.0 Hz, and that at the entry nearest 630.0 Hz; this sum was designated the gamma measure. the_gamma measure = 14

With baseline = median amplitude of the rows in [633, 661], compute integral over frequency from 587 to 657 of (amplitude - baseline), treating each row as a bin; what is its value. -103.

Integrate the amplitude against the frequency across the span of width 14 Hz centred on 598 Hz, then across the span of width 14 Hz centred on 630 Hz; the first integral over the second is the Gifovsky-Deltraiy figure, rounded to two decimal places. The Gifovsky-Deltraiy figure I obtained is 0.98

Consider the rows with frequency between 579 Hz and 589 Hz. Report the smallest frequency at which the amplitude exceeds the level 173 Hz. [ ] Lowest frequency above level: 580.0 Hz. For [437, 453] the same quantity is 438.0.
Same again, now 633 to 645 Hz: 634.0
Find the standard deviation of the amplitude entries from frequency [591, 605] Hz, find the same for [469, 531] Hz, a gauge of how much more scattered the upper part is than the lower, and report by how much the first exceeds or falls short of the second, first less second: -16.6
